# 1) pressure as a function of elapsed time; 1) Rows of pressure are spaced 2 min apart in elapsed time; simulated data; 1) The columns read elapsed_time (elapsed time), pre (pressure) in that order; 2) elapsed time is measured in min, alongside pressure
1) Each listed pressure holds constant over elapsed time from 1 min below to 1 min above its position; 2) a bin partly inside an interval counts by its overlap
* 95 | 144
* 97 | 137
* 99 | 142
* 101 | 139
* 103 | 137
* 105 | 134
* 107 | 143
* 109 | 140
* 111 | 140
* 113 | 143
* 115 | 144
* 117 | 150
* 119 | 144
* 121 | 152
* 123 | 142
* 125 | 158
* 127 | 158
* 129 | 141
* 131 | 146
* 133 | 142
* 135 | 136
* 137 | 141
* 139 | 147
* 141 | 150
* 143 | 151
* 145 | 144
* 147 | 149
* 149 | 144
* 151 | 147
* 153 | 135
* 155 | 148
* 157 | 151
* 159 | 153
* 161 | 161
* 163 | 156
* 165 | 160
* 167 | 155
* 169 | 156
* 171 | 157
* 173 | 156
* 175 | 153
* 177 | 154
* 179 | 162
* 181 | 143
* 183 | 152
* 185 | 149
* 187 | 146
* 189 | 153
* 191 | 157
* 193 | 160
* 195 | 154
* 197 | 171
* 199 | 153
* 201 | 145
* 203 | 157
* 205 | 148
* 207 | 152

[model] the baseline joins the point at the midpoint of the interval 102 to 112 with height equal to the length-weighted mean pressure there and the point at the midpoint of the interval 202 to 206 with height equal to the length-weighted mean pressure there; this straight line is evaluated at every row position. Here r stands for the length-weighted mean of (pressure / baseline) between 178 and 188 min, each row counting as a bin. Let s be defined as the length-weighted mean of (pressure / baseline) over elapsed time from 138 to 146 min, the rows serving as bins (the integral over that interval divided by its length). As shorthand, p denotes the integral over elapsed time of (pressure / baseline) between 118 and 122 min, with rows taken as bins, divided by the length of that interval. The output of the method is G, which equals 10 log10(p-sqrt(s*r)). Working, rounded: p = 1.05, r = 1.01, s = 1.030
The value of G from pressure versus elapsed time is -14.6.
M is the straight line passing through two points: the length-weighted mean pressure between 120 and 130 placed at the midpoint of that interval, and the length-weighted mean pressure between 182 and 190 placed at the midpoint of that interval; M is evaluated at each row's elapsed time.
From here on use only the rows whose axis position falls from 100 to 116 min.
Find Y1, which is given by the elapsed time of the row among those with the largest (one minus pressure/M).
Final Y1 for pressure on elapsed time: 105 min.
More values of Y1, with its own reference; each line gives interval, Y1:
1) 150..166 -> 153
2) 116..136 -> 135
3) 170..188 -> 181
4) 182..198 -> 187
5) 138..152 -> 145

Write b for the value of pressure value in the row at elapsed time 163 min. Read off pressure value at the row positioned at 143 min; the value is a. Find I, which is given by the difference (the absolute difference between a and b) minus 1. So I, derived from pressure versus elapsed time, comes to 4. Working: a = 151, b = 156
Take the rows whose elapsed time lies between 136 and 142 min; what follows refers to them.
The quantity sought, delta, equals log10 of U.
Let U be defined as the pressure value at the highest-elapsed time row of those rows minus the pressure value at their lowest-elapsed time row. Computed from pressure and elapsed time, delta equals 1.0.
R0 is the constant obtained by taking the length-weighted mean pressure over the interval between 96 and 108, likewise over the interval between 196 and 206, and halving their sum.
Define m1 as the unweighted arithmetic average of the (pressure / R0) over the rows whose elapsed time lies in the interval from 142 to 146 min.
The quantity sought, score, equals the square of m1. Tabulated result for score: 1.010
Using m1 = 1.01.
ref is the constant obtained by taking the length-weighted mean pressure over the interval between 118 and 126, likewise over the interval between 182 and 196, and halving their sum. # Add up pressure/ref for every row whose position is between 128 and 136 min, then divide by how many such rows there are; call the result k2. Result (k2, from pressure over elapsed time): 0.94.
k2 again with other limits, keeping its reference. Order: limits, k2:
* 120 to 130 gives 0.99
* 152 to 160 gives 0.97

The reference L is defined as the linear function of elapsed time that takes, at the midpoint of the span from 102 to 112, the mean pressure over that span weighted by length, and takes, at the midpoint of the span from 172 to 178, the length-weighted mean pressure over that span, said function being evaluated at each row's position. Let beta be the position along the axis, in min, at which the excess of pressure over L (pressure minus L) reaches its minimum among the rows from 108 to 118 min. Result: 111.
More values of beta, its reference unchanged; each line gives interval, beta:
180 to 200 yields 181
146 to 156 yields 153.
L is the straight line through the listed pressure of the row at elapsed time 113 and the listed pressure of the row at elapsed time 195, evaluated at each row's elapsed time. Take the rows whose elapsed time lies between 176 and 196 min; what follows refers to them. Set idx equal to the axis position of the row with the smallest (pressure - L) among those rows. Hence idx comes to 181 min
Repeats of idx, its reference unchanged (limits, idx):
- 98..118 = 105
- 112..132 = 129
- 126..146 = 135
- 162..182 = 181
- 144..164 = 153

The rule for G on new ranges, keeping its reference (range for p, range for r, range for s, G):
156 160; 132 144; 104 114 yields -14.8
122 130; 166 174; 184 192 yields -15.6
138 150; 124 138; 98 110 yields -21.0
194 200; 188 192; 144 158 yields -14.5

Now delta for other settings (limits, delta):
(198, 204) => 0.6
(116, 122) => 0.3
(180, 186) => 0.8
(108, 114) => 0.5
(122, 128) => 1.2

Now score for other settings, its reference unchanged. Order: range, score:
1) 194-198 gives 1.226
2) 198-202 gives 1.031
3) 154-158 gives 1.038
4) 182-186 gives 1.052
